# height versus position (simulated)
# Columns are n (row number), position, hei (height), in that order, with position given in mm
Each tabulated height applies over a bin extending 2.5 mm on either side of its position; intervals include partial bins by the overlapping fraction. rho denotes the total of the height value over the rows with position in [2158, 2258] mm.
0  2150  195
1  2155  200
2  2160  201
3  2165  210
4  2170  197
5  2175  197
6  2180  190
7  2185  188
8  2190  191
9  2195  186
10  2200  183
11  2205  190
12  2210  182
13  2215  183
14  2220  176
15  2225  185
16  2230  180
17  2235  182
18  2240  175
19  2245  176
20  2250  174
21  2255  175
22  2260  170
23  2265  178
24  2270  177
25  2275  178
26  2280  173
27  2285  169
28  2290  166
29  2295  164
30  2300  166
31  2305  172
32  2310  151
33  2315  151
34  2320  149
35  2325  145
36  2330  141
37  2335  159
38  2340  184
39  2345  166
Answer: 3721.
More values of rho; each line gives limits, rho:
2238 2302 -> 2241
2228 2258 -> 1062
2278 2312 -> 1161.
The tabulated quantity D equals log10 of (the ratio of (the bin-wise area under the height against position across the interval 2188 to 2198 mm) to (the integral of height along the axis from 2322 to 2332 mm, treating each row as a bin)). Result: 0.12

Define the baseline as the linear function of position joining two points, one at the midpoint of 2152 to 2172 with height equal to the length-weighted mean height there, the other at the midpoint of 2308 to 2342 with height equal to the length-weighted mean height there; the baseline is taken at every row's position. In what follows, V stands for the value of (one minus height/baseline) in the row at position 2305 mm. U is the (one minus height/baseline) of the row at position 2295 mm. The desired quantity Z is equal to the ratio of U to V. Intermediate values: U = -0.008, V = -0.08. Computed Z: 0.1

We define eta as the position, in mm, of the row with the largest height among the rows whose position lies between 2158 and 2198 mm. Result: 2165 mm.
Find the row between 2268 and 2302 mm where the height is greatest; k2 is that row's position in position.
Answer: 2275 mm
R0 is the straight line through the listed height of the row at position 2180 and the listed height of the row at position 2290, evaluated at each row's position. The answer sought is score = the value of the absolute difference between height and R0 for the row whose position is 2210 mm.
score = 1.5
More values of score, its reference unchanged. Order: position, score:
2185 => 0.9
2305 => 9.3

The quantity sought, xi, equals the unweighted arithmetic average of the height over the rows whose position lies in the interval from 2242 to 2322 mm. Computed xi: 168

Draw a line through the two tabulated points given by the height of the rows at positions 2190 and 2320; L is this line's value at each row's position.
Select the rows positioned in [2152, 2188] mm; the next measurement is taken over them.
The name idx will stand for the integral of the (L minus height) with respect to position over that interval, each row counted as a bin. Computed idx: 1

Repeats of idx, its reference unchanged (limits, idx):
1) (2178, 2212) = 75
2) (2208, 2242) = -27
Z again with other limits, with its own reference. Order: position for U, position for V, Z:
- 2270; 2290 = 3.7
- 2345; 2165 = 2.7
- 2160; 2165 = -0.2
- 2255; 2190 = -0.2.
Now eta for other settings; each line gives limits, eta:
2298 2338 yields 2305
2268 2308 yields 2275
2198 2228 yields 2205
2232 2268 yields 2235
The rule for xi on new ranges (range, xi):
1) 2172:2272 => 182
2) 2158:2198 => 195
